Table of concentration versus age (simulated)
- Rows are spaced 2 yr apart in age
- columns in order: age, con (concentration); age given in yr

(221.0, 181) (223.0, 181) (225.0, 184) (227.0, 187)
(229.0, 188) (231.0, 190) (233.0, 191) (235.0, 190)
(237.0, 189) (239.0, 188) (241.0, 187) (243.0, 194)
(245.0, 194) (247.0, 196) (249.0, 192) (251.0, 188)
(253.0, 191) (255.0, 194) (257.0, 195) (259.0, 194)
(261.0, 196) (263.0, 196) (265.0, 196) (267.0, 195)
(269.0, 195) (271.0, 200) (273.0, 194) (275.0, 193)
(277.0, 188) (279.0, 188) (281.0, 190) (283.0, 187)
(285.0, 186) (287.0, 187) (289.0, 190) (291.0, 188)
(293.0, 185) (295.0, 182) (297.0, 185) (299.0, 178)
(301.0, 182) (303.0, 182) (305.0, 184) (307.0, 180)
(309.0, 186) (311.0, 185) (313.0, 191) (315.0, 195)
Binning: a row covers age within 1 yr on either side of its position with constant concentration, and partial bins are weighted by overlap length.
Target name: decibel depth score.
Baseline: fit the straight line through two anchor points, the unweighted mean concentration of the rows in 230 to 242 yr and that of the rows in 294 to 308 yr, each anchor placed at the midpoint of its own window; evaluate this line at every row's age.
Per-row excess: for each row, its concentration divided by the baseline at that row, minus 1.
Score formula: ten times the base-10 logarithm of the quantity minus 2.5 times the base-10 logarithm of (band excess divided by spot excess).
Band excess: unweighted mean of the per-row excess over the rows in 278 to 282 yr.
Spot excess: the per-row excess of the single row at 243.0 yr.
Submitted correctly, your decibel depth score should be -8.2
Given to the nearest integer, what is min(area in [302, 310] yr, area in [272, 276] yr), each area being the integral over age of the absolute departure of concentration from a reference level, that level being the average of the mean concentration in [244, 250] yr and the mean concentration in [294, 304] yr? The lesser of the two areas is 22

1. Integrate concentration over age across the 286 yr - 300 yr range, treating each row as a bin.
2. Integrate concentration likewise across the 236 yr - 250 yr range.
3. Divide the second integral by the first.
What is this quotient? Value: 1.03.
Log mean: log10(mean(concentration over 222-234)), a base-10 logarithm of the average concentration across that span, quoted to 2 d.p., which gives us 2.27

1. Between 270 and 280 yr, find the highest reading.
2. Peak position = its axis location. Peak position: 271.0 yr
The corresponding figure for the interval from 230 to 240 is 233.0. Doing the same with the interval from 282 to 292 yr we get 289.0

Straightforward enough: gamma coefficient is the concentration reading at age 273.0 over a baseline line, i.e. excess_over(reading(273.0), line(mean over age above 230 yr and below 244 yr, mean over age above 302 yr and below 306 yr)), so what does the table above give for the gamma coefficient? 7.8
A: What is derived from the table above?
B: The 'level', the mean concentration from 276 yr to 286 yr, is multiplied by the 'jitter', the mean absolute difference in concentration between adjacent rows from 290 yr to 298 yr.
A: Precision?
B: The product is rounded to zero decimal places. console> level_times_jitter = 563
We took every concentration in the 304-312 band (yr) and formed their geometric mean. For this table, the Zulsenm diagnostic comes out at 184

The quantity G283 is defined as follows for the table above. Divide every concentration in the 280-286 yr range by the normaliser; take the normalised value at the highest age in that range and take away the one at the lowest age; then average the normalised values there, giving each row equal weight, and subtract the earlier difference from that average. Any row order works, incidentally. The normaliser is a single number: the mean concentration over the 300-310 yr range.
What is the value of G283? 1.05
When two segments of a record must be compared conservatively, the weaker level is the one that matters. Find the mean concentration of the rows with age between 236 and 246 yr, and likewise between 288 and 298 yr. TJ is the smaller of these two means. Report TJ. 186.0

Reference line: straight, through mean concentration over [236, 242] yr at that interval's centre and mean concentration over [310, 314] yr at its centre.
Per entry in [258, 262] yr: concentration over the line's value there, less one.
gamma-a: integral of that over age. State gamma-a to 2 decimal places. 0.15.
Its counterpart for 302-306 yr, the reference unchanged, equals -0.11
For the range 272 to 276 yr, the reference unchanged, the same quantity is 0.12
